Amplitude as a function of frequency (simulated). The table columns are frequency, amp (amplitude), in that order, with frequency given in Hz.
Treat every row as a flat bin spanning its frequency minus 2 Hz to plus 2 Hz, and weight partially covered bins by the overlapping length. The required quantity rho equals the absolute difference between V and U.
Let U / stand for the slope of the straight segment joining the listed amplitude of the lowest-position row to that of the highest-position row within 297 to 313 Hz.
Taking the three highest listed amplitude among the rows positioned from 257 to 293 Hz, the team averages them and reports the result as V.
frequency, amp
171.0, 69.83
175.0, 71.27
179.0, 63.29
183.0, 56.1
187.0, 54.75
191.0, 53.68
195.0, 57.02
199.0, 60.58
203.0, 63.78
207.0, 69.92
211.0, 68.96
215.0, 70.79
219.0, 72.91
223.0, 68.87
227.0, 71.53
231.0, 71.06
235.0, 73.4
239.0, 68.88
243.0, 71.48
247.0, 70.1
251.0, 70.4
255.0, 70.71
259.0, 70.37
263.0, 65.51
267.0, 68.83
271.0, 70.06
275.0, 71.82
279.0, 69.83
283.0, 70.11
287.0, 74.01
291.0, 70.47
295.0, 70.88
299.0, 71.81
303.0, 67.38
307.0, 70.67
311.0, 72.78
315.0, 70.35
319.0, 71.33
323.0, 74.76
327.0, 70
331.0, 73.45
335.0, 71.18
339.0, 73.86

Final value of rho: 72.0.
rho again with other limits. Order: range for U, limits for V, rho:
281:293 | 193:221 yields 71.2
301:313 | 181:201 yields 57.2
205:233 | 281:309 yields 72.2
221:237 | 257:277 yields 70.4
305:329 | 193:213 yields 67.6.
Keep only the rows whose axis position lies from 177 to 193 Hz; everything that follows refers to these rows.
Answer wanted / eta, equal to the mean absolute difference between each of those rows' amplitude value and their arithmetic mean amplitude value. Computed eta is 3.2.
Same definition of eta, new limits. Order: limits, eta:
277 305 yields 1.4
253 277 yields 1.6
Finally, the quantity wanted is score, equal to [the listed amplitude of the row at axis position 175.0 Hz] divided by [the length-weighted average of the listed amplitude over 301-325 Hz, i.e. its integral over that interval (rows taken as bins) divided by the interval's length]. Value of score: 1.00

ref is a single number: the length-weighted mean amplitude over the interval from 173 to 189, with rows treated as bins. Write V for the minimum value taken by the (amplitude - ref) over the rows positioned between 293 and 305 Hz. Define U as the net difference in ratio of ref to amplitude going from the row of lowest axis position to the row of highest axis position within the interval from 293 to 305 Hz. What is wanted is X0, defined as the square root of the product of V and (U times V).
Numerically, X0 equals 1.3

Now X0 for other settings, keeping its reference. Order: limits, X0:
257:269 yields 0.6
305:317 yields 0.6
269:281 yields 0.5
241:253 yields 1.0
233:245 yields 1.1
